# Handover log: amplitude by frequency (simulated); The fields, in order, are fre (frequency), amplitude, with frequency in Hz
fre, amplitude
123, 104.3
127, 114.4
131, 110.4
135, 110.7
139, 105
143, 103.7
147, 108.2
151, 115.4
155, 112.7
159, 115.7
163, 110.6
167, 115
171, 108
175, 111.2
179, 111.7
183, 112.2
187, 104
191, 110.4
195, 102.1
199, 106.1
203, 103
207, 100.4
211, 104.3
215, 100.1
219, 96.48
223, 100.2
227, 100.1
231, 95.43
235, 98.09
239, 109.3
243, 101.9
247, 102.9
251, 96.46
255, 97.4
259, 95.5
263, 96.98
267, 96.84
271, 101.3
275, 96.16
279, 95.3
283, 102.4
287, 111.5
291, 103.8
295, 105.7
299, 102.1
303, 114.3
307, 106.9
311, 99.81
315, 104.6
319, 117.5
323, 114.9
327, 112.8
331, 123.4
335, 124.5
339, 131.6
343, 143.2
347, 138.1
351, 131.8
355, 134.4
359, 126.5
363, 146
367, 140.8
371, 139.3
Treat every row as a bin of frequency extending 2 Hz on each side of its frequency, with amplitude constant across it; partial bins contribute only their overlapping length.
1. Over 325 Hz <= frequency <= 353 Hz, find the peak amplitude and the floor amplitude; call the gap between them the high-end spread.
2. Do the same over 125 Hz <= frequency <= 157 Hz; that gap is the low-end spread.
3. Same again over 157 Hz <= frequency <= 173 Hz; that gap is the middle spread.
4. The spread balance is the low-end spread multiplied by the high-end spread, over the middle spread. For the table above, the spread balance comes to 46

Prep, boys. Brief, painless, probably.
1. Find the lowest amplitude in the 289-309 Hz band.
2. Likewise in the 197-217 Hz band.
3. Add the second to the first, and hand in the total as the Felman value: 202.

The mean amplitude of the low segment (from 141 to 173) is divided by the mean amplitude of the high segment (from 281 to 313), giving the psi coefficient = 1.05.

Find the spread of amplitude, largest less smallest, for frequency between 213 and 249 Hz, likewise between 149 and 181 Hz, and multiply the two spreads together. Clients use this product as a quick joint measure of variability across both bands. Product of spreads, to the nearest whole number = 107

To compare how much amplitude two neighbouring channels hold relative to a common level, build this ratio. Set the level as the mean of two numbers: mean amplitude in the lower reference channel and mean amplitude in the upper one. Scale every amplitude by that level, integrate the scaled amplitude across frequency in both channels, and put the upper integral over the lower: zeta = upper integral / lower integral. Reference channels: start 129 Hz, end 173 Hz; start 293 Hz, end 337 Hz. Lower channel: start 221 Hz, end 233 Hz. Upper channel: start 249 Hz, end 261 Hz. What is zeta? 0.98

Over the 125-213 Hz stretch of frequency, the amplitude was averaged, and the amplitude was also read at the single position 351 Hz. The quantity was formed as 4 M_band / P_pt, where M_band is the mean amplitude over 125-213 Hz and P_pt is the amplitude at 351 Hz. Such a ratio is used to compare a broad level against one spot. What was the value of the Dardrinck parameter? 3.30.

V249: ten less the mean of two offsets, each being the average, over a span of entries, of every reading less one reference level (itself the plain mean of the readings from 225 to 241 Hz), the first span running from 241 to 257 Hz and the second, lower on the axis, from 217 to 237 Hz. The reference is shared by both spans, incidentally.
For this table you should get 12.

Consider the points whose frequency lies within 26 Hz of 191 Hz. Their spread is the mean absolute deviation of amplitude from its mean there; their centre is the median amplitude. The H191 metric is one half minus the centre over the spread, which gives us -24.4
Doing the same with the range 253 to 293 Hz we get -23.6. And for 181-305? -24.3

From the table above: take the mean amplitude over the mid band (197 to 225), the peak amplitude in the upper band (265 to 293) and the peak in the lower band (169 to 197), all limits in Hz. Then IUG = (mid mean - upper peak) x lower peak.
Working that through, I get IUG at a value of -1121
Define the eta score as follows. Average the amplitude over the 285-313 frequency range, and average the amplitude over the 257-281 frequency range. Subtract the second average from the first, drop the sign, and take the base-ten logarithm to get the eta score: 1.0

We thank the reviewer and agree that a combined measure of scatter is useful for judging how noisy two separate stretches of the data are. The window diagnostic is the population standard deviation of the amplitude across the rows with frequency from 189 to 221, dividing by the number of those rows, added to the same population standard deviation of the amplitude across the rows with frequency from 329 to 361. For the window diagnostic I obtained 10.3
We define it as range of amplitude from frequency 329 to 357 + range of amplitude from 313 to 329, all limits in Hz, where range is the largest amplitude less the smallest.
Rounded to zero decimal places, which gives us 33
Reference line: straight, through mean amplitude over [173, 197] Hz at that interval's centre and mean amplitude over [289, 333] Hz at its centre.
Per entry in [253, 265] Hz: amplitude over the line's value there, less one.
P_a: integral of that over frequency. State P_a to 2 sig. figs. -1.4 Hz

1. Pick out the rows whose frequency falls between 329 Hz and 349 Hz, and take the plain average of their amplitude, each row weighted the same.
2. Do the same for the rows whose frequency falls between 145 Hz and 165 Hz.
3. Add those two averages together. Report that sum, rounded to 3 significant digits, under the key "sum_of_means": 245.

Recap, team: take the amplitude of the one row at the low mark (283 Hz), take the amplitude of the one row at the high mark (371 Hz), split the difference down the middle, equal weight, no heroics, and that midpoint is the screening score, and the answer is 121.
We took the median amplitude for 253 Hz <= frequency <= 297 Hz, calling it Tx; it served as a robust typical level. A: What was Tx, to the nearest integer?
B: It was 97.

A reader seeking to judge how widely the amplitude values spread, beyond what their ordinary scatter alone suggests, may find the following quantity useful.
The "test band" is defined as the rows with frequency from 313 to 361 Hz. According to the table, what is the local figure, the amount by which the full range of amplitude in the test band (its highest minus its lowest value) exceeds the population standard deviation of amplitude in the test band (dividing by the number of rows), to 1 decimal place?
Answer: 27.8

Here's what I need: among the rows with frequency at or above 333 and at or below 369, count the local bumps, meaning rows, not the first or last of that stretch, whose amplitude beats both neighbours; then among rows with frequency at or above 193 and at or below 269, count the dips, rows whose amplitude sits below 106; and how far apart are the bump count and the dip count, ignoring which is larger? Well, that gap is 14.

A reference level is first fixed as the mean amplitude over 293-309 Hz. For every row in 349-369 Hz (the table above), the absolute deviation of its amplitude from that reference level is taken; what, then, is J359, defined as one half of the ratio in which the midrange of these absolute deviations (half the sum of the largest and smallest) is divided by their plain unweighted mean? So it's 0.51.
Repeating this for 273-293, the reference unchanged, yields 0.54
